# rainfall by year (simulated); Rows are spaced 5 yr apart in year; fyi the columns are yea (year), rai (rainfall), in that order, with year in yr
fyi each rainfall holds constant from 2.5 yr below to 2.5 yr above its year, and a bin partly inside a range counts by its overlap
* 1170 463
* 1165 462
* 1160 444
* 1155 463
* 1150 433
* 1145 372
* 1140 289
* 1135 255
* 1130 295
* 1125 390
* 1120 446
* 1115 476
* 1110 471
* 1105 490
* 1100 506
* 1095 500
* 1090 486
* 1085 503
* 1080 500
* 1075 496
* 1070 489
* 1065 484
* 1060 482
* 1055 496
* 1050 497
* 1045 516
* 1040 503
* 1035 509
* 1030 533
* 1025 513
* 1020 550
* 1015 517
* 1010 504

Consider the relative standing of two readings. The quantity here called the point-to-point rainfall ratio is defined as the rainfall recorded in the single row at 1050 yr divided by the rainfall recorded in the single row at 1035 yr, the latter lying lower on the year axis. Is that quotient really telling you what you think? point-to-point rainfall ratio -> 0.98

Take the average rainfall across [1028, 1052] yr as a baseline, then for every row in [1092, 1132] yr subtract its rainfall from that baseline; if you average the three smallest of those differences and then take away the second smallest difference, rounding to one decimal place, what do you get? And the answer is 1.3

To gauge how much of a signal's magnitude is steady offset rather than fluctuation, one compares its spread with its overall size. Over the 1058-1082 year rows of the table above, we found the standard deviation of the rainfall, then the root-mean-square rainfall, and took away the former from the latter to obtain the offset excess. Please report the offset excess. 483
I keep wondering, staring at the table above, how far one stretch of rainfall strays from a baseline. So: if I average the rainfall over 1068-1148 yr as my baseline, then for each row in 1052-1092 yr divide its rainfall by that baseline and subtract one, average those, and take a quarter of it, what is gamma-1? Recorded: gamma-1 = 0.033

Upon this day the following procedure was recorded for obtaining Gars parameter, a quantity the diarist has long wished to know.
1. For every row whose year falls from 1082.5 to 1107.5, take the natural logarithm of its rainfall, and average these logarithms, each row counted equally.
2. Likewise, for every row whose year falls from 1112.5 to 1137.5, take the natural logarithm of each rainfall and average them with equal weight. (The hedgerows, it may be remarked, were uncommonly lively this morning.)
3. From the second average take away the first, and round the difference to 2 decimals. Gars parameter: -0.32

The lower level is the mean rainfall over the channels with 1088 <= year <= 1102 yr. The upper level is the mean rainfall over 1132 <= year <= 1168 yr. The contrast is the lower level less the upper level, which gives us 109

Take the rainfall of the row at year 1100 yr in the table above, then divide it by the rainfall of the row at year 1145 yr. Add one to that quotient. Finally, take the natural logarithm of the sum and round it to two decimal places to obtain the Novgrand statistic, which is 0.86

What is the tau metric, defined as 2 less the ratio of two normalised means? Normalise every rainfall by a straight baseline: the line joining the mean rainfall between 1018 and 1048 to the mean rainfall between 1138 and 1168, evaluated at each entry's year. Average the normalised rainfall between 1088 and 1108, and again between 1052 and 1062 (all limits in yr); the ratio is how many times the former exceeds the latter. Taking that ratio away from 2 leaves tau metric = 0.91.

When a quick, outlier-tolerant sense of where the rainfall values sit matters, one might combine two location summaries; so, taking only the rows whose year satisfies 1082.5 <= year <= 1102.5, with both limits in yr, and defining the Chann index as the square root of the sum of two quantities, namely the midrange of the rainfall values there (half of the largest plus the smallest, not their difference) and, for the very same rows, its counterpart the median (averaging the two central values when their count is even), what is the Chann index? 31.6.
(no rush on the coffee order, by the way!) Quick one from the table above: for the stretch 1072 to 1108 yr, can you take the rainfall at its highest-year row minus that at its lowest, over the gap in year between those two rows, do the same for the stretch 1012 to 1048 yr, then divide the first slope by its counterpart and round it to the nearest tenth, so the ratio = 6.0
